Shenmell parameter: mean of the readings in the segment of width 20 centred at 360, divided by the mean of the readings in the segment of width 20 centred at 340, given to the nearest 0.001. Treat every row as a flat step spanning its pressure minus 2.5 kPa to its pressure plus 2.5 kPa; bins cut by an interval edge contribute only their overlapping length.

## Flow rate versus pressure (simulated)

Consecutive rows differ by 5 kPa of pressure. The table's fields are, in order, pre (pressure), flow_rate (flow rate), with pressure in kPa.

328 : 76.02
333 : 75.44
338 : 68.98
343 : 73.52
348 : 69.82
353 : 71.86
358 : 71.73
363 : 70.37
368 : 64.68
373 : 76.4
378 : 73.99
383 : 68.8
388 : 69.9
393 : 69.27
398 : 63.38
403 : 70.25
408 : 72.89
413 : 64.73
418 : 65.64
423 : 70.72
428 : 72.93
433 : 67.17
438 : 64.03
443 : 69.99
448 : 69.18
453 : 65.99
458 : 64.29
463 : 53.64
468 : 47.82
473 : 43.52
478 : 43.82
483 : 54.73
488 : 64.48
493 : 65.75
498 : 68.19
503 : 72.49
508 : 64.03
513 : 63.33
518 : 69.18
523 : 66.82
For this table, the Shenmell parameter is 0.968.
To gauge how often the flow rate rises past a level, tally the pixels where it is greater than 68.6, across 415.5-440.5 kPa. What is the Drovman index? 2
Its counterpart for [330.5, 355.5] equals 5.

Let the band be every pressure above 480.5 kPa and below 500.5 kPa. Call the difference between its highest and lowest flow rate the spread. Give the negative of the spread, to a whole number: -13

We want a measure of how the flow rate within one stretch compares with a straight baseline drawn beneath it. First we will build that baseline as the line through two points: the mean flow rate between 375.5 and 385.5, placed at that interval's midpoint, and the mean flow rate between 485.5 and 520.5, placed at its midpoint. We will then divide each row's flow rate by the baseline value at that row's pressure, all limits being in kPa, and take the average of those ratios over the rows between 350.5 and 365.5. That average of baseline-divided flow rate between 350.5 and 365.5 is 0.987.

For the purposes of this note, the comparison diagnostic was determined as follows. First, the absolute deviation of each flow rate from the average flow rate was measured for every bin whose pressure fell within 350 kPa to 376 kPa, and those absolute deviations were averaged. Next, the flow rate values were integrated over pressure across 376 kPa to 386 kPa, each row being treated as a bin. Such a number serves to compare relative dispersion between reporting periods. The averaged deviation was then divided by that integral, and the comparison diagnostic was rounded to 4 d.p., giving 0.0039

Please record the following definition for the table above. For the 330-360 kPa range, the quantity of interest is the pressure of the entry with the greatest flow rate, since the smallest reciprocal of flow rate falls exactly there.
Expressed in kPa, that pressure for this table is 333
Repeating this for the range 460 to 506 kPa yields 503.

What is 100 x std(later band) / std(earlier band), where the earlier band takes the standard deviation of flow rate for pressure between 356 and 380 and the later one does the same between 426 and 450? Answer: 75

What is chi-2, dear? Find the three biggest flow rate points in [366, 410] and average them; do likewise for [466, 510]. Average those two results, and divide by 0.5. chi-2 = 143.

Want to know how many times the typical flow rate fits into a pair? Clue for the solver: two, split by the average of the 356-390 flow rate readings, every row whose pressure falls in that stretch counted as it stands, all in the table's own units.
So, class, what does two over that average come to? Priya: 0.0282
